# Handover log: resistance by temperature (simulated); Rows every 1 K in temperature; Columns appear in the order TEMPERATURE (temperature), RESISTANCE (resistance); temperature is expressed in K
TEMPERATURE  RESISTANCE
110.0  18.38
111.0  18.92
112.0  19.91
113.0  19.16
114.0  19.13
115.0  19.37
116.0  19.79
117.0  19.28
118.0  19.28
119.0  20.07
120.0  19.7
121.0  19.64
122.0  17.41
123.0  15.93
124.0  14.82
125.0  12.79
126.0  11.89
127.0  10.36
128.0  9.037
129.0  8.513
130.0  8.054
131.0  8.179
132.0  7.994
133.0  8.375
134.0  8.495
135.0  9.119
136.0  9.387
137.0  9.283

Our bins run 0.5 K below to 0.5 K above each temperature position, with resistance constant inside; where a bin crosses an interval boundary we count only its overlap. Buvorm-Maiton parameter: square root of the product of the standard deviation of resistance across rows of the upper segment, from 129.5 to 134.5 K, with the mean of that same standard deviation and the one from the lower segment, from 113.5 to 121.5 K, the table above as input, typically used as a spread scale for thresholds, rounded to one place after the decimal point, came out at 0.2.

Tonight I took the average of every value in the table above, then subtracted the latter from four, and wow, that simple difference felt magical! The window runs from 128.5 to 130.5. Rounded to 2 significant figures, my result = -4.3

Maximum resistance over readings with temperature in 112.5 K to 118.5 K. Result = 19.79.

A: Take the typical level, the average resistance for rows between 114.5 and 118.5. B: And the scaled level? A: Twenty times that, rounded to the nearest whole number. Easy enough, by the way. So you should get 389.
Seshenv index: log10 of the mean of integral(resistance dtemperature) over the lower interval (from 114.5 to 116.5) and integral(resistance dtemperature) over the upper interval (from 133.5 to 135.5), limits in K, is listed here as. 1.45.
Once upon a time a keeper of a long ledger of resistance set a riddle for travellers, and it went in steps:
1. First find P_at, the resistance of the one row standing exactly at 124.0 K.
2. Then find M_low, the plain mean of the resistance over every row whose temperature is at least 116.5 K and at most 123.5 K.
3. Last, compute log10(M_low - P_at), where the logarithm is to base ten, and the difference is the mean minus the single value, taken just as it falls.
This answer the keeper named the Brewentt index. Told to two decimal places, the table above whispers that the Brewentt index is 0.60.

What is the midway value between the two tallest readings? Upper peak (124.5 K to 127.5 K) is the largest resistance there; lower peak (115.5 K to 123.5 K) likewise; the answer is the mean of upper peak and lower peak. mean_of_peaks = 16.4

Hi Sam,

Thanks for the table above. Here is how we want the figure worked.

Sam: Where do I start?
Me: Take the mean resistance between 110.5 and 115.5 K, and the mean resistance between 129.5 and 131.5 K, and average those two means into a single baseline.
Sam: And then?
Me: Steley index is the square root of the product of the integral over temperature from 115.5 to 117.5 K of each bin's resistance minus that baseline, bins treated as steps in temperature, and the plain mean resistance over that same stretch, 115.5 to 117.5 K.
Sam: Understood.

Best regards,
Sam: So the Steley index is 15.1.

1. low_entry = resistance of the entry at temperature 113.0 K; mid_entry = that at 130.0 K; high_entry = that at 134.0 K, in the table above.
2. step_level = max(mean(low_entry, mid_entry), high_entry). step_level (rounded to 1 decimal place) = 13.6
